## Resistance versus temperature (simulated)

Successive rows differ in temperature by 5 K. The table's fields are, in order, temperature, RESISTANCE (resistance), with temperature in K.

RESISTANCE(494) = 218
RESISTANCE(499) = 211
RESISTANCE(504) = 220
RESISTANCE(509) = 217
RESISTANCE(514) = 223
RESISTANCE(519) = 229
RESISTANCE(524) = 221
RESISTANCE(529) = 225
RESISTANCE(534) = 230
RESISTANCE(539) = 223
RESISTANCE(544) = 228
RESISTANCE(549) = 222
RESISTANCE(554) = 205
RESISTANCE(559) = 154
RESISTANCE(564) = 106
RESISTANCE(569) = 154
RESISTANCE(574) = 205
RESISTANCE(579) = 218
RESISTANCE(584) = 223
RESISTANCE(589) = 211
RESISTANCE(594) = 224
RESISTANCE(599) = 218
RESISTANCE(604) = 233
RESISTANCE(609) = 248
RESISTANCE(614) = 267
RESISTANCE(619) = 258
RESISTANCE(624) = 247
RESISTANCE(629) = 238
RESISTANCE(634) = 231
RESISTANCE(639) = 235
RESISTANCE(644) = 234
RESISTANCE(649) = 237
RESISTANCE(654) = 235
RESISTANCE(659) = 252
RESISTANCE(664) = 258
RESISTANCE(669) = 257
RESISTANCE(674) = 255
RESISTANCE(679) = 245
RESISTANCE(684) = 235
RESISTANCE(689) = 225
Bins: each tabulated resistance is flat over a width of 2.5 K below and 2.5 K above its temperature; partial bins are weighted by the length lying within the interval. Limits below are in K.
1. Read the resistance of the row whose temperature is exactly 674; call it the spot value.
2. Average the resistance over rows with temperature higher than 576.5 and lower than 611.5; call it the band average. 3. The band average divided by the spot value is 0.88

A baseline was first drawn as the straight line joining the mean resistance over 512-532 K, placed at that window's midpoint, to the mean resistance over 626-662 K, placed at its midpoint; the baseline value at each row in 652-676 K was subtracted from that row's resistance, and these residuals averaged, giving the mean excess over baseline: 12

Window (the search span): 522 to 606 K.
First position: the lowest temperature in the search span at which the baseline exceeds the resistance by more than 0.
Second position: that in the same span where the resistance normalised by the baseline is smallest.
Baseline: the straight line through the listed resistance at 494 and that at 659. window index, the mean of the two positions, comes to 544.0 K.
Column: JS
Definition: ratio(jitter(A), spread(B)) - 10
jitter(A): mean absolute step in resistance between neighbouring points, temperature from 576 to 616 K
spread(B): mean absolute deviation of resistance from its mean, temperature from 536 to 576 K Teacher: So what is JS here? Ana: -9.7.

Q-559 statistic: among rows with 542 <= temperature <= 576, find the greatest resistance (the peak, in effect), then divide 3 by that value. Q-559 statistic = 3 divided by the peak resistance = 0.0132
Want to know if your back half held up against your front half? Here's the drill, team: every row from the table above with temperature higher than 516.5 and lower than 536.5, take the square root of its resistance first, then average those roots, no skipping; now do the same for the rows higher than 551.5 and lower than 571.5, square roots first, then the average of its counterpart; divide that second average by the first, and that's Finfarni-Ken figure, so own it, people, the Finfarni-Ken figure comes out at 0.82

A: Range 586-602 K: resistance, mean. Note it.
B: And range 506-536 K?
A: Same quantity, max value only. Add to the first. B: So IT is 448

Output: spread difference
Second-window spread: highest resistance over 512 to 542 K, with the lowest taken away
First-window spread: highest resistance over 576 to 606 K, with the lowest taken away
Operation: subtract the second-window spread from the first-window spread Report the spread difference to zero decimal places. 13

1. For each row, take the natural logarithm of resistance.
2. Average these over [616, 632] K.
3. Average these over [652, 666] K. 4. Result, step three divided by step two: 1.00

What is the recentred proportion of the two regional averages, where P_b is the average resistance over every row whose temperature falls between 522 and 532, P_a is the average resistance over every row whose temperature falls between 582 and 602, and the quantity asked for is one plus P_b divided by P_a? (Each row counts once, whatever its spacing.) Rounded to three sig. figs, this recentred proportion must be 2.02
